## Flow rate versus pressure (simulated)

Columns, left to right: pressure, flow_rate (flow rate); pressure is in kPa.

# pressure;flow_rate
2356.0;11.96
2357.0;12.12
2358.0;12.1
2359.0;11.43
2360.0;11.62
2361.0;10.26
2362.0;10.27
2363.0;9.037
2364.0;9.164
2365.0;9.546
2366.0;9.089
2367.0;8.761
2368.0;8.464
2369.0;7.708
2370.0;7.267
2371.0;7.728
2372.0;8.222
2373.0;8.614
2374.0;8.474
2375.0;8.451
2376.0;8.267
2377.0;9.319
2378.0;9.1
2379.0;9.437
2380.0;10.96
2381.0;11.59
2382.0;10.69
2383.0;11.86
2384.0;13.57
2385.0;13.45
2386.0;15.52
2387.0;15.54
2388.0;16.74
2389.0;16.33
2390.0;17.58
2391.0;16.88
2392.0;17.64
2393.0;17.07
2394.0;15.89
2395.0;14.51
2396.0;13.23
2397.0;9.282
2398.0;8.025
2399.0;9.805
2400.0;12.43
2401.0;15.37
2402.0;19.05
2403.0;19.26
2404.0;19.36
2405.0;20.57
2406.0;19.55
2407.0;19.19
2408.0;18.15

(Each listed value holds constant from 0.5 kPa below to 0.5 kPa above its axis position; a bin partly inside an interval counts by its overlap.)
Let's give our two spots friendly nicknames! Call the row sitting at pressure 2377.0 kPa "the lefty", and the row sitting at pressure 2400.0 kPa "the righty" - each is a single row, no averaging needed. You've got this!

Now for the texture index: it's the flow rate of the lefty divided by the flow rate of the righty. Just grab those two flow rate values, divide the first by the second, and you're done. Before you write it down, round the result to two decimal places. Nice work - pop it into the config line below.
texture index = 0.75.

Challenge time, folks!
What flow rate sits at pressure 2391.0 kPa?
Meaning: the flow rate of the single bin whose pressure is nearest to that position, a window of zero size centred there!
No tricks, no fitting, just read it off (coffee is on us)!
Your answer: 16.88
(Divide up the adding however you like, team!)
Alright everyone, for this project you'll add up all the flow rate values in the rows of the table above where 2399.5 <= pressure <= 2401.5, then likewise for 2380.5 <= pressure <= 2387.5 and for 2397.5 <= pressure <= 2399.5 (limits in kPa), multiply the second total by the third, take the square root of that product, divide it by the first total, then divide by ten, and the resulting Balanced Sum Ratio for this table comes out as 0.15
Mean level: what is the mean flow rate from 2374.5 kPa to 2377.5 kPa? 8.7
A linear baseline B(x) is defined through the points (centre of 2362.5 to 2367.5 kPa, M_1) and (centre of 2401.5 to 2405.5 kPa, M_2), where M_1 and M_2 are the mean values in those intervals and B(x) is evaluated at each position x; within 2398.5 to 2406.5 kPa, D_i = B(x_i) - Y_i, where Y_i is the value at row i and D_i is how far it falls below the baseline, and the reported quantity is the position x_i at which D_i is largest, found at 2399.0 kPa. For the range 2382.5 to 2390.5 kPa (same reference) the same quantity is 2383.0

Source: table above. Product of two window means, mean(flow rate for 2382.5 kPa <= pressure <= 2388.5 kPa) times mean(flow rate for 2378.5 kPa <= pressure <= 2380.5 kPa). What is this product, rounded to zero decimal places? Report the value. 147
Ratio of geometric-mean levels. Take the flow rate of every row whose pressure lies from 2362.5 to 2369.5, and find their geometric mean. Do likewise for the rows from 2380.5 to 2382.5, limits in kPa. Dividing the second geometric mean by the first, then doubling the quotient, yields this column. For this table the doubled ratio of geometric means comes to 2.5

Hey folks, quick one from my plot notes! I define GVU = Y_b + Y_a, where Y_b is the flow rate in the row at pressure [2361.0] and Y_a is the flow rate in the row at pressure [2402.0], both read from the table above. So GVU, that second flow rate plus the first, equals 29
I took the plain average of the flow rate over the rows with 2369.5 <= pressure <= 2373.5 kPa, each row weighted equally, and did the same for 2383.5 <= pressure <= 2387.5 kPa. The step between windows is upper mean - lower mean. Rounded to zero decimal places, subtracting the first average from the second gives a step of 7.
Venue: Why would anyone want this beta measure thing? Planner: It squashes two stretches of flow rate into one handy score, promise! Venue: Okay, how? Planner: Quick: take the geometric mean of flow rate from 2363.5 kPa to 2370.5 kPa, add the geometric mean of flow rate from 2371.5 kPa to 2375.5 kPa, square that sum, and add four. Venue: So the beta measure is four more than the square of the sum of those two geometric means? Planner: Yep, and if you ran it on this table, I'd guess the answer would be 292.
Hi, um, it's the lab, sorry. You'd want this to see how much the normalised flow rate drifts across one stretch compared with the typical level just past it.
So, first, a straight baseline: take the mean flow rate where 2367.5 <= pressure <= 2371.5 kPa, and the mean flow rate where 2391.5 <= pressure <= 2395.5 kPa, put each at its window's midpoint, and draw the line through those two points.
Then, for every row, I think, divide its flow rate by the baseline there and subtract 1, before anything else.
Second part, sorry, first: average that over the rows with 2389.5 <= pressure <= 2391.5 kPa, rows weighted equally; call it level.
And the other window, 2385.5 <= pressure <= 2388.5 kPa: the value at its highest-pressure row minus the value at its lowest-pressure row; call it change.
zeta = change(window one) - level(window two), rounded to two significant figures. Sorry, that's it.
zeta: -0.10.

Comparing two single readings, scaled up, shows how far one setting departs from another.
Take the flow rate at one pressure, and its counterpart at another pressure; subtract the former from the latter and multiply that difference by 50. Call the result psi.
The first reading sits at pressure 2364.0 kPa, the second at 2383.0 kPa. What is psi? 135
